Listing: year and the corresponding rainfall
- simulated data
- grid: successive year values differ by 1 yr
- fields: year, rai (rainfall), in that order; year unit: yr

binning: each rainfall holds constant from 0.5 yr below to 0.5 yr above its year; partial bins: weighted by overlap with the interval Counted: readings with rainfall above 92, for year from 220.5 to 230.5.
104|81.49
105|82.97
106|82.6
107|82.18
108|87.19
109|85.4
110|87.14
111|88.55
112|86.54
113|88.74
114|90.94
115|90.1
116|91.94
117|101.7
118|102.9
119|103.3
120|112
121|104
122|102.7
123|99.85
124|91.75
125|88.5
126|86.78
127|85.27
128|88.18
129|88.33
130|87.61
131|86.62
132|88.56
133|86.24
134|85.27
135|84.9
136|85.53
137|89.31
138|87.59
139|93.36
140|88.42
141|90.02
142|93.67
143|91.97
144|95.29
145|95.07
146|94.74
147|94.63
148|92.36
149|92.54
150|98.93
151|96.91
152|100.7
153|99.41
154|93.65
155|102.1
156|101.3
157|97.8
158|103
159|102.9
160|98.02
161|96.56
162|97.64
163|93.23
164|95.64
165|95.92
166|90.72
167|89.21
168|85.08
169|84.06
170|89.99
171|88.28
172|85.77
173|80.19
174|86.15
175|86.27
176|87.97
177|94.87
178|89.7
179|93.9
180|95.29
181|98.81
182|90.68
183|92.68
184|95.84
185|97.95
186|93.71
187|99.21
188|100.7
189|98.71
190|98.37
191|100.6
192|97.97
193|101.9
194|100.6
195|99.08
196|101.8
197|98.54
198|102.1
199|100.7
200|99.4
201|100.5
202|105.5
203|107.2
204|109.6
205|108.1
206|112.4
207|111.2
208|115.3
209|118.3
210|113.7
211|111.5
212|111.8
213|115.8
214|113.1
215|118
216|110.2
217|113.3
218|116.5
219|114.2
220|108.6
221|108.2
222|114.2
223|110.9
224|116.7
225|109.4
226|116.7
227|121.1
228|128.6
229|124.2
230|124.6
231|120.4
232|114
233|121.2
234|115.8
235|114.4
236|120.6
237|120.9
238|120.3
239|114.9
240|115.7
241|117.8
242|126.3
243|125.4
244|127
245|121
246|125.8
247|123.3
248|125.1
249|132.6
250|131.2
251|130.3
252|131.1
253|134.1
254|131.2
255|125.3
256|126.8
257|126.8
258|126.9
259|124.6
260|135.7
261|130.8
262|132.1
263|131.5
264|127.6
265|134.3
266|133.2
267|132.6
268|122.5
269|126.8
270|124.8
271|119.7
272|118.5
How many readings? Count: 10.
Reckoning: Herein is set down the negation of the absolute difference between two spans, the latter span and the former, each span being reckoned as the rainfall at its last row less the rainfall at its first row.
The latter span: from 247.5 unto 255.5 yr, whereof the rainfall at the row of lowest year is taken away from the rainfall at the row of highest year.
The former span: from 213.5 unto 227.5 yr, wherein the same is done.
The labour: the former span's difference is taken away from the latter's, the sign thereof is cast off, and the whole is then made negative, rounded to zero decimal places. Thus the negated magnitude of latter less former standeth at -8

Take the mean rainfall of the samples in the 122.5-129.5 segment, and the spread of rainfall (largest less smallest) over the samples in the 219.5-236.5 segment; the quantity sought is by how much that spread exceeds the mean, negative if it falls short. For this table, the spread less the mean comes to -69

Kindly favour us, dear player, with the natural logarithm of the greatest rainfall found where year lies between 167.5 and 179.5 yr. 4.55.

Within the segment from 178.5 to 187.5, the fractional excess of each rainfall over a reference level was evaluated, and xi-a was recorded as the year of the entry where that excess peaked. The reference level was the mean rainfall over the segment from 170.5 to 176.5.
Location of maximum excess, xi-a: 187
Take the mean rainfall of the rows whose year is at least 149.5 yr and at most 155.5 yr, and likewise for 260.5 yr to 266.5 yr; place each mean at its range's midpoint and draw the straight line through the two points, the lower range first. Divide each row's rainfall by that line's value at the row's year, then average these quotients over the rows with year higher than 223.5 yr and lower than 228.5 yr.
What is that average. 0.98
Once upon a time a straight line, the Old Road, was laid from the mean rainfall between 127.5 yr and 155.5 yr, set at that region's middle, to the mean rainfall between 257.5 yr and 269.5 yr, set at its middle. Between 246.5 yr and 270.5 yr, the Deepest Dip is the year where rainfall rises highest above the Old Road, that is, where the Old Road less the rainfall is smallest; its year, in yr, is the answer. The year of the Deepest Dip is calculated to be 253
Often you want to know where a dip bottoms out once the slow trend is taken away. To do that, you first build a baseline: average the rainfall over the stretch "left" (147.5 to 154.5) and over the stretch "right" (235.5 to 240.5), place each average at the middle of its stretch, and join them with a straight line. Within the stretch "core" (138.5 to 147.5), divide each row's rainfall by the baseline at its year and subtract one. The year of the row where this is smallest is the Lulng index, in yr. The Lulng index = 140 yr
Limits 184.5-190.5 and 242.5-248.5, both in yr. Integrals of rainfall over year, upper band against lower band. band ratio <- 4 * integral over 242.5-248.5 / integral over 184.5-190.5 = 5.1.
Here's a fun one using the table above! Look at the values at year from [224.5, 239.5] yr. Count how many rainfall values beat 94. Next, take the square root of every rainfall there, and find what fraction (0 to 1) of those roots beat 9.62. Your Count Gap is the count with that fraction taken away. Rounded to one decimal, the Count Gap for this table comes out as 14.0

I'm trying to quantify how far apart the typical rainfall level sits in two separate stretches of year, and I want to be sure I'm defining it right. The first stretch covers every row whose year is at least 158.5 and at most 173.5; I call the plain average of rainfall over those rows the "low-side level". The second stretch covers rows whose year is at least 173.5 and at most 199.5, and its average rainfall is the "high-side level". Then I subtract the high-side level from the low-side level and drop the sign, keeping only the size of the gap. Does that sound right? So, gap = 5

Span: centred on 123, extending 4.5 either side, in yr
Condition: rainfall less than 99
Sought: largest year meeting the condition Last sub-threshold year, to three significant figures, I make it 127 yr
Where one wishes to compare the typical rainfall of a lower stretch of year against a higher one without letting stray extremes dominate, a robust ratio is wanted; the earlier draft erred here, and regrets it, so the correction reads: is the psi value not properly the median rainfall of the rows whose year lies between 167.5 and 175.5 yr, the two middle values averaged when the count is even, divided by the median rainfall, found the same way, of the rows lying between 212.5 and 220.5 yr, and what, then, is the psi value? 0.76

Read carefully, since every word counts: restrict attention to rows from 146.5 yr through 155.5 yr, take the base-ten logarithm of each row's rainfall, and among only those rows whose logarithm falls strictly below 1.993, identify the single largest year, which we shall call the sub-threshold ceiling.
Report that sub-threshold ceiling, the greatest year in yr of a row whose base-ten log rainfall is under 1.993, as 154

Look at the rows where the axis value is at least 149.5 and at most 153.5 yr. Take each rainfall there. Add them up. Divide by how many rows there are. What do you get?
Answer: 99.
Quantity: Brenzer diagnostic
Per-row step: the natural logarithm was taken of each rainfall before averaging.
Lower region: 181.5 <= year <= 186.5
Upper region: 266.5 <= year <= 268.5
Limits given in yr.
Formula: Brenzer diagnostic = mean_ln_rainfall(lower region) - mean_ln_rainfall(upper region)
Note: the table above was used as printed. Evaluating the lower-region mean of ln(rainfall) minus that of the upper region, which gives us -0.30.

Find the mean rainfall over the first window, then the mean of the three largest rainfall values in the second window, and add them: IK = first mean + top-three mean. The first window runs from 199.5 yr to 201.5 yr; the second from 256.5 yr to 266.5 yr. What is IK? 234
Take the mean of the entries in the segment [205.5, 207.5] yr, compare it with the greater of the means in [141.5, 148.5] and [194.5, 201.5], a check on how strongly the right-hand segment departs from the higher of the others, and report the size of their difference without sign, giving 11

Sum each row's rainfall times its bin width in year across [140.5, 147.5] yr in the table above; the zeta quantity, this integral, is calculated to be 655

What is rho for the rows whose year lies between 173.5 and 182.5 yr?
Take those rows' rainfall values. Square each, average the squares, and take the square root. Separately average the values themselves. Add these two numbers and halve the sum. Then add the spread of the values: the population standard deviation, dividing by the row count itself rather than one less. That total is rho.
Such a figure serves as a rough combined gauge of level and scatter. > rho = 96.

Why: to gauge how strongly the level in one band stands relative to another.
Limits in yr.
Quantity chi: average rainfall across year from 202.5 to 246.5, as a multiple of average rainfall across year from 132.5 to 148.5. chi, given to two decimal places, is 1.29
